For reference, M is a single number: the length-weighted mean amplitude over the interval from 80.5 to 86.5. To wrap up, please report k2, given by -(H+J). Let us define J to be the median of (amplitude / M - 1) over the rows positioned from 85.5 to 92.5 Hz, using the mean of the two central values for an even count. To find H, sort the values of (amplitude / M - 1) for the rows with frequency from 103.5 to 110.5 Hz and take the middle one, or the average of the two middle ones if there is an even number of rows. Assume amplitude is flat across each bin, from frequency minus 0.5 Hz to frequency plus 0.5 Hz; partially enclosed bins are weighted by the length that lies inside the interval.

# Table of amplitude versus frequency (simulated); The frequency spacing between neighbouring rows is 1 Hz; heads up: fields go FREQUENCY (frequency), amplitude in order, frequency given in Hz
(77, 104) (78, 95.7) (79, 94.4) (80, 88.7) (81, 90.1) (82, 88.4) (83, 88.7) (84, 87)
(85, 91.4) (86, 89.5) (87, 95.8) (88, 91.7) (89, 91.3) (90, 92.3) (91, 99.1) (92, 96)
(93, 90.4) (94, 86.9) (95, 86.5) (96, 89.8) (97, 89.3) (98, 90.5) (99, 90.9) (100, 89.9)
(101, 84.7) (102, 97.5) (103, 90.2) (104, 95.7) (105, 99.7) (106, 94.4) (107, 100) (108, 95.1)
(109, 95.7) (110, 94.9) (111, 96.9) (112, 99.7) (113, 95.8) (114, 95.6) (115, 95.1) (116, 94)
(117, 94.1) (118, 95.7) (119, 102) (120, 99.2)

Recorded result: -0.11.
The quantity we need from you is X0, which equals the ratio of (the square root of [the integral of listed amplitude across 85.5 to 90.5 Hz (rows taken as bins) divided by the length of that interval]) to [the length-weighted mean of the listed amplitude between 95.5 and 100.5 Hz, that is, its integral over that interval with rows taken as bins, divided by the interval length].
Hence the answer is 0.107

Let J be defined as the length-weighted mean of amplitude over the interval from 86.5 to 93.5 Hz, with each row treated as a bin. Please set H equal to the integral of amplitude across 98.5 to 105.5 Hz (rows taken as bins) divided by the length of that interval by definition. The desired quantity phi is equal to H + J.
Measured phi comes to 186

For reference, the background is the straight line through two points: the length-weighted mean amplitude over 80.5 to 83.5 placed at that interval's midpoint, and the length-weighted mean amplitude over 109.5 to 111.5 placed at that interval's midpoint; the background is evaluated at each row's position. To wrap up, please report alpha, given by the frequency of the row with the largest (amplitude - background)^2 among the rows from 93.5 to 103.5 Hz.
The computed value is 101 Hz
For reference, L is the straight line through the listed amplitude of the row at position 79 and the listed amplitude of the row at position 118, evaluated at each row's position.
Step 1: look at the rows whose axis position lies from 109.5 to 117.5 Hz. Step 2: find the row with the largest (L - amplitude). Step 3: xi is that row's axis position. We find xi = 116 Hz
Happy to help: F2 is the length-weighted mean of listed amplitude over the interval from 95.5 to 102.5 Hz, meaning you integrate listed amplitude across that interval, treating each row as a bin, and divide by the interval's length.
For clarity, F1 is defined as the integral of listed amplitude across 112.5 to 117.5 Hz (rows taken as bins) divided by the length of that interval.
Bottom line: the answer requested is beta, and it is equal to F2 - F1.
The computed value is -5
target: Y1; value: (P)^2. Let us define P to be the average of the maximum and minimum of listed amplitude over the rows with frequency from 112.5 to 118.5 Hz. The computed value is 9006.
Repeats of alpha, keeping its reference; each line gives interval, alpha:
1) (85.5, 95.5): 91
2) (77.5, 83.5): 78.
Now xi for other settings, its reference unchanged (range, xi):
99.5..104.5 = 101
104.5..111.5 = 106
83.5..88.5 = 84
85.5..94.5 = 94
